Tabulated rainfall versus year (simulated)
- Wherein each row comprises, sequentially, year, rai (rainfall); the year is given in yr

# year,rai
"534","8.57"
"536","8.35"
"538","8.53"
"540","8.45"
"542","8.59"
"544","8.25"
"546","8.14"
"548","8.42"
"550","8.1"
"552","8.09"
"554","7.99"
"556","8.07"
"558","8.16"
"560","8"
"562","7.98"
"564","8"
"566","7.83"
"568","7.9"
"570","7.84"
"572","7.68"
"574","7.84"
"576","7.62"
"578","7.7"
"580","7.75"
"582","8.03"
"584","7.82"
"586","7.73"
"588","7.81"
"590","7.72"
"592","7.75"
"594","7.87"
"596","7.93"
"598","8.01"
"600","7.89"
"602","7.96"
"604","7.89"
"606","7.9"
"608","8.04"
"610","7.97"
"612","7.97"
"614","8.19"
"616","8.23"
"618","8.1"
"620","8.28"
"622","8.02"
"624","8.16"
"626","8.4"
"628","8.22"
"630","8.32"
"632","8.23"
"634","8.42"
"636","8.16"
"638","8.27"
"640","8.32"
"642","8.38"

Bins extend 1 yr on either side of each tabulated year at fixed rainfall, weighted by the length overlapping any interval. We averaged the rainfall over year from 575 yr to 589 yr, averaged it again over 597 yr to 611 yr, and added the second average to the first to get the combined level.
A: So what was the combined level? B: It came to 15.7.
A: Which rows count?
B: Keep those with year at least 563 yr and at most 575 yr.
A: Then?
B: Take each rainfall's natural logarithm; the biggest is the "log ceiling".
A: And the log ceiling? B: 2.079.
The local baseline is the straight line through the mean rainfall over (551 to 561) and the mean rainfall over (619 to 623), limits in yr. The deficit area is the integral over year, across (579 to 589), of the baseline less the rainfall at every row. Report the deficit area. 2.72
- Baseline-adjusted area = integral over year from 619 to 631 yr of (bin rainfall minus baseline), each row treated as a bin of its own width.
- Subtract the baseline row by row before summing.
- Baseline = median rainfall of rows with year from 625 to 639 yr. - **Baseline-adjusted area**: 0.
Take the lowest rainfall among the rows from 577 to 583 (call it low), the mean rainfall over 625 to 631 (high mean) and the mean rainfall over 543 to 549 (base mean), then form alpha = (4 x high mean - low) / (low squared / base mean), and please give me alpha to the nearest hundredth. 3.56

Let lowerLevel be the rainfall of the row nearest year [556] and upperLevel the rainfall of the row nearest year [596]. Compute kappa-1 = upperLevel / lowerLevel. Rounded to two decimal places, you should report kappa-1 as 0.98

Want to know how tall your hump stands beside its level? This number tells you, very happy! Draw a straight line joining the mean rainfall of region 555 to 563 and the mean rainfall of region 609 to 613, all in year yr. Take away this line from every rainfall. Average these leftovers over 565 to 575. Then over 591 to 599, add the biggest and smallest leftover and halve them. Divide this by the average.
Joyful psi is 0.5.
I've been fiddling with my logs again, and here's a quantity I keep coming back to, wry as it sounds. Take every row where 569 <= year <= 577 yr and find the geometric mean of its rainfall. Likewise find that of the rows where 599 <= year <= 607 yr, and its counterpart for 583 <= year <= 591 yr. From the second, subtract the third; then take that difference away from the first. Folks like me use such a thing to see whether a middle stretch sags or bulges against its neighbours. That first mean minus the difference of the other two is 7.60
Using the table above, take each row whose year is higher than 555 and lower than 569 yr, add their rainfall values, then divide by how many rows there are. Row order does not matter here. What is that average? 8.0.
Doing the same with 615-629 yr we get 8.2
